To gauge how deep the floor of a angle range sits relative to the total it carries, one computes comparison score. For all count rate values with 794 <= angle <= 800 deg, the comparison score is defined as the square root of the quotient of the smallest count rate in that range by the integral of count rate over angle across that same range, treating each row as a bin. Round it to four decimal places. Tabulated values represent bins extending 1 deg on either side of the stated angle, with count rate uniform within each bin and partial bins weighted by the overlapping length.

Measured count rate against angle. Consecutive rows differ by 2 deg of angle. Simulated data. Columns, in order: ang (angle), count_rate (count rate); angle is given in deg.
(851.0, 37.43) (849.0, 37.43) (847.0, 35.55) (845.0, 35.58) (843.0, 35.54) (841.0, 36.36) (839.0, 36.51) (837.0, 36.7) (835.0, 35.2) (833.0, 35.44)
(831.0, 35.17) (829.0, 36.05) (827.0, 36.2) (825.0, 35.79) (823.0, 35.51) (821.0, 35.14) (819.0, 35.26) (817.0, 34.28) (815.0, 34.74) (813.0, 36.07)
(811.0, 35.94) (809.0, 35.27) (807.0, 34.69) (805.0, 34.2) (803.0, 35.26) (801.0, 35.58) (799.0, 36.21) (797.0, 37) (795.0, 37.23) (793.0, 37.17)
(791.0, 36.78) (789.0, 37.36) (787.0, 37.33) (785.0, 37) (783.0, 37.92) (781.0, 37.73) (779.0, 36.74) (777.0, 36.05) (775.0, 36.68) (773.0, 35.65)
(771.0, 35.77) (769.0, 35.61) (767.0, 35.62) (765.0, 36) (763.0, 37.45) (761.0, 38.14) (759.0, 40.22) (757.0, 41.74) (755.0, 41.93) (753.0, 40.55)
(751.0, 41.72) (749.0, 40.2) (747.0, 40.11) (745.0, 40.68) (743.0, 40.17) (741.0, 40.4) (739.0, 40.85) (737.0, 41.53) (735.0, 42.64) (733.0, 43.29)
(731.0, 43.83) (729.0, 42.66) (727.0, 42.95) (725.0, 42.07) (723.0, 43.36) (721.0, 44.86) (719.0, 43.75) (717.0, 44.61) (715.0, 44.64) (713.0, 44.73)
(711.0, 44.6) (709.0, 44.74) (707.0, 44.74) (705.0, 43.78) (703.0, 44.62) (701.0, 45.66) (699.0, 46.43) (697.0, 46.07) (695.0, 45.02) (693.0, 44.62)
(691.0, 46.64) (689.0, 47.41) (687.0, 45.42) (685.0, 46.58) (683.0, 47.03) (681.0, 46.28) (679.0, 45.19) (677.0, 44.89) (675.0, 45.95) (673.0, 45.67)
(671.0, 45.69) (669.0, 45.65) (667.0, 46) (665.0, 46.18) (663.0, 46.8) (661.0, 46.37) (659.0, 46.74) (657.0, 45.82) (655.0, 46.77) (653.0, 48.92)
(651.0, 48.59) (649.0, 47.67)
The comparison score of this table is 0.4049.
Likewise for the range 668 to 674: 0.4082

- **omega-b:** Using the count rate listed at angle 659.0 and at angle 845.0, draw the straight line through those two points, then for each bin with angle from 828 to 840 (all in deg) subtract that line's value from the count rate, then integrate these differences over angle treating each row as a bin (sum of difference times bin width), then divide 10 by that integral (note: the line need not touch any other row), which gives -2.1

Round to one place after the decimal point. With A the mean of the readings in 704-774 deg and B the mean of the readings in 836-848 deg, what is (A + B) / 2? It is 38.7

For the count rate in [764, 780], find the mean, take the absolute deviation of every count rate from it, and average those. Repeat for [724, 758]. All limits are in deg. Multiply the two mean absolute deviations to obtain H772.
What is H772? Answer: 0.35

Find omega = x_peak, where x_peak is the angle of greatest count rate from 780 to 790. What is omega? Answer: 783.0 deg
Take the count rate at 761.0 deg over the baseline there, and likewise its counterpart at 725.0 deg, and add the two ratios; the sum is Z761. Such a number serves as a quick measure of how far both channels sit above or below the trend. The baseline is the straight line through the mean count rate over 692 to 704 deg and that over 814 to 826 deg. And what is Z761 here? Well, 1.93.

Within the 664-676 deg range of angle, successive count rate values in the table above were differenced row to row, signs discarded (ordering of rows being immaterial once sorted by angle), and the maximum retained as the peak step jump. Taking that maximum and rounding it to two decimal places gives 0.35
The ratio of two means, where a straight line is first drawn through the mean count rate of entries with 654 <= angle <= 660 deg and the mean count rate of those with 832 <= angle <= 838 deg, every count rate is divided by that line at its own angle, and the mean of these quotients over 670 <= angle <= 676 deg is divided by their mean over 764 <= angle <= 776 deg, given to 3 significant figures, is 1.11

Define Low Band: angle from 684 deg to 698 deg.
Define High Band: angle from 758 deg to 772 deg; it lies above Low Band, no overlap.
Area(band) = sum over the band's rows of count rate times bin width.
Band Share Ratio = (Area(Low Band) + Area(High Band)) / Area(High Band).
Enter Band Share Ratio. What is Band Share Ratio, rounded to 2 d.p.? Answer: 2.24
